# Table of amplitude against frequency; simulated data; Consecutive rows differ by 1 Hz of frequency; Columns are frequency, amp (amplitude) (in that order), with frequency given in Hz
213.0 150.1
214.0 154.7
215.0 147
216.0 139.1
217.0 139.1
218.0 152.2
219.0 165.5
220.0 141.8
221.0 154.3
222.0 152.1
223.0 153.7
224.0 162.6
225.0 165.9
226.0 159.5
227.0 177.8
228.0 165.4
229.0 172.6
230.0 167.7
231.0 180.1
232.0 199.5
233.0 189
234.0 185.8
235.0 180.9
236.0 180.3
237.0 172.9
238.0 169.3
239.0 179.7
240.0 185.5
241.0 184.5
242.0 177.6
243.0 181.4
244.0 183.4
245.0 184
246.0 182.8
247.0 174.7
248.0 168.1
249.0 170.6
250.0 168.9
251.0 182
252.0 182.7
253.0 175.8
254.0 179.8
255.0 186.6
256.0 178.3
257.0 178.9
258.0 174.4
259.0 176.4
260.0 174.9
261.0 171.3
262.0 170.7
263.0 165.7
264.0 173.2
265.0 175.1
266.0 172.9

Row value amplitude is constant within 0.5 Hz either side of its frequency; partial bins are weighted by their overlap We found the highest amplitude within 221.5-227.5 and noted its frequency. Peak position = 227.0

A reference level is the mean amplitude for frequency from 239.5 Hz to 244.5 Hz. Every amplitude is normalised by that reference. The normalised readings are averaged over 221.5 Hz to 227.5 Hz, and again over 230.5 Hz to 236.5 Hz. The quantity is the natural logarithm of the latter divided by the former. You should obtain 0.14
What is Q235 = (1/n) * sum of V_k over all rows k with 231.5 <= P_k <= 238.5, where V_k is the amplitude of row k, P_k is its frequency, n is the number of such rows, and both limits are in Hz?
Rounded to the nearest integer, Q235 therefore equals 183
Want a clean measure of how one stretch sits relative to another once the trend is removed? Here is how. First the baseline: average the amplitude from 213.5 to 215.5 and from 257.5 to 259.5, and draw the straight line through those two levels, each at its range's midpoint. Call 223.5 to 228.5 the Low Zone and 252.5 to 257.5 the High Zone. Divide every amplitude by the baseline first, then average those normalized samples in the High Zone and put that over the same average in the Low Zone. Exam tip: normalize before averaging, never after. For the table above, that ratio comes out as 0.98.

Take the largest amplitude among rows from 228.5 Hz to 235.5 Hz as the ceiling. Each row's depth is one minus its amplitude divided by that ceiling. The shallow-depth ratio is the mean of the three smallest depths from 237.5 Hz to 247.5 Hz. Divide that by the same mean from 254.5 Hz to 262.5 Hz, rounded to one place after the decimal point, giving 0.8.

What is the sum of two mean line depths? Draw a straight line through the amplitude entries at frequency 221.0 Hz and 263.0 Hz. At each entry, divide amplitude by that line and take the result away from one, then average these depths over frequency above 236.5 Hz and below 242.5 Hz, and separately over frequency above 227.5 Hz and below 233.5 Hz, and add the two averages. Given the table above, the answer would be -0.260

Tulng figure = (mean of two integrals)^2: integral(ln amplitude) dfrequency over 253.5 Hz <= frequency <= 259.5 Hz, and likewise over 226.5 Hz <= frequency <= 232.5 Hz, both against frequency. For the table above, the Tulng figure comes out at 966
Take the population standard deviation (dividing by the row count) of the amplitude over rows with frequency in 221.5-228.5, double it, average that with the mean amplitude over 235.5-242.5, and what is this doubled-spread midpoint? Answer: 97.3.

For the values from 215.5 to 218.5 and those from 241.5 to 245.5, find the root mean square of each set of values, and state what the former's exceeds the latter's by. -38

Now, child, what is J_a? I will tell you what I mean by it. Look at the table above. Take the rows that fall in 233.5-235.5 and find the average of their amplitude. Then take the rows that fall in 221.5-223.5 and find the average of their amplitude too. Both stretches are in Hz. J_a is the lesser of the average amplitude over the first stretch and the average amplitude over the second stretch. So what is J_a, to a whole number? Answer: 153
